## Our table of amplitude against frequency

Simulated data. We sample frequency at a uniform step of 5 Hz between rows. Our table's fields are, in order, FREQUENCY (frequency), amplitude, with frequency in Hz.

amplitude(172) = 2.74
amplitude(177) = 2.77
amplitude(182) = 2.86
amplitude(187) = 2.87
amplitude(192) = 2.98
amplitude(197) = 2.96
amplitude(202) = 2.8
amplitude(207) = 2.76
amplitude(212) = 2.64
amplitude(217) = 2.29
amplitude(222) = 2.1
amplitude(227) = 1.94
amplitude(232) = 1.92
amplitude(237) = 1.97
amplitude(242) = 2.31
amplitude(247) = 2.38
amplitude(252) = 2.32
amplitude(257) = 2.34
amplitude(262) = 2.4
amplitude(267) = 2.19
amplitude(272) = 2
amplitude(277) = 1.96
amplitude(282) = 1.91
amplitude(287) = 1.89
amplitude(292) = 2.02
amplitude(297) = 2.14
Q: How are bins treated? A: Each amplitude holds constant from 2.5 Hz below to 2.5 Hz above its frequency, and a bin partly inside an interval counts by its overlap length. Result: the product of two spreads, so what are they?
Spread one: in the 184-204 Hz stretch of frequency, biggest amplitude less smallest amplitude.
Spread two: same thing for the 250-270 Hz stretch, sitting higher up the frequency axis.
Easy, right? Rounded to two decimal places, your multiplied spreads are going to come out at 0.04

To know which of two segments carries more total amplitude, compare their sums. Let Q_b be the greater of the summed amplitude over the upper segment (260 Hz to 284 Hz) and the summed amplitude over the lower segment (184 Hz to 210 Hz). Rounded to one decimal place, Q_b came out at 14.4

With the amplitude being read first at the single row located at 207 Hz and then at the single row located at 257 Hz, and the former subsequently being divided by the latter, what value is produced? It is 1.18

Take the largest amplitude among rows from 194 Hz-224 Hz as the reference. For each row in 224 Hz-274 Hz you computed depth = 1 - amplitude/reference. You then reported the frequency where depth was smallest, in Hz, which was 262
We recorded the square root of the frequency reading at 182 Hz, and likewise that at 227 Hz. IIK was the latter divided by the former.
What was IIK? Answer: 0.82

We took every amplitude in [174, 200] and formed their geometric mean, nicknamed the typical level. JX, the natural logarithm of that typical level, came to 1.06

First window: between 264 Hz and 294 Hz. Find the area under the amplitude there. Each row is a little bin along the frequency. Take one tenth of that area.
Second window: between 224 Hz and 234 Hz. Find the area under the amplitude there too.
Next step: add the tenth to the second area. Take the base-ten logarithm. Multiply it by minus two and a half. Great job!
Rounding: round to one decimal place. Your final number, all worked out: -3.5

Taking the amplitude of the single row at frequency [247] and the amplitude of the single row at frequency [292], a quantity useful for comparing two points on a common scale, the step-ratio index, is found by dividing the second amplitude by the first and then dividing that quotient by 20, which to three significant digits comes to 0.0424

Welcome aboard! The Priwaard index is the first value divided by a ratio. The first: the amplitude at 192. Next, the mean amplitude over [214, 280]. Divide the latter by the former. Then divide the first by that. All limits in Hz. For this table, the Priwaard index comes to 4.1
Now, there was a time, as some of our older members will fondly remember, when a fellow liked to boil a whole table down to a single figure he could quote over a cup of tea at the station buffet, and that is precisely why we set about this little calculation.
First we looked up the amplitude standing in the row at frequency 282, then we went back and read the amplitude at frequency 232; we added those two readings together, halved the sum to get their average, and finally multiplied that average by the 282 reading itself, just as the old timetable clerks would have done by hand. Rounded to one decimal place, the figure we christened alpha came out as 3.7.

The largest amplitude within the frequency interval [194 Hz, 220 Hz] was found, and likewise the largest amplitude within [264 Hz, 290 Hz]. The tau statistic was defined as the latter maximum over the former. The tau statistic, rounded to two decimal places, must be 0.74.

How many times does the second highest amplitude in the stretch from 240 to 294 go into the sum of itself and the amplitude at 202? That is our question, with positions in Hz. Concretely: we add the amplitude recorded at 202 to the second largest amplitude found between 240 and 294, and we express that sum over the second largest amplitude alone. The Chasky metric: 2.18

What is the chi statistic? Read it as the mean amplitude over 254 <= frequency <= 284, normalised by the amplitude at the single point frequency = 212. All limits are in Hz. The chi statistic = 0.81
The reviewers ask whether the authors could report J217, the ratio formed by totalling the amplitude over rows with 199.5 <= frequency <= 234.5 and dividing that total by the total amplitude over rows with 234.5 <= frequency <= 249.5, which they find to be 2.5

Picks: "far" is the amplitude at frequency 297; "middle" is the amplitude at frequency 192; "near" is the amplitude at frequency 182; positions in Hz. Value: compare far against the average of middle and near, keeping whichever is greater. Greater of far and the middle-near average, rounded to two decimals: 2.92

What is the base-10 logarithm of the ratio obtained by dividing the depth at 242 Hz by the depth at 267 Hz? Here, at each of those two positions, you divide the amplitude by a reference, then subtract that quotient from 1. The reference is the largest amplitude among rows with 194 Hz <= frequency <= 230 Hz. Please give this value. -0.07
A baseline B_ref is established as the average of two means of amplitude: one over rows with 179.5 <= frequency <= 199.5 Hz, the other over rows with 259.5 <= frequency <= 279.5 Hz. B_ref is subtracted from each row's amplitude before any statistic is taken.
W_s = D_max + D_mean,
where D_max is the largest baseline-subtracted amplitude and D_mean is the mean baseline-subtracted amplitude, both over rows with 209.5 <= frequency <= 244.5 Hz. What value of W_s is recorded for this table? -0.25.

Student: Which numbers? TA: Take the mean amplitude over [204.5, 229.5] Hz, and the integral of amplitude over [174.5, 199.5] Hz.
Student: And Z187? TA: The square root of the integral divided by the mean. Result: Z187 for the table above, 5.55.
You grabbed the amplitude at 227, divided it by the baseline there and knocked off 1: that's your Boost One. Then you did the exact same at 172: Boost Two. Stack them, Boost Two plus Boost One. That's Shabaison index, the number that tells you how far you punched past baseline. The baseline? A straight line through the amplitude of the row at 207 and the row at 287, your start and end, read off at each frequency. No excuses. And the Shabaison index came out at -0.36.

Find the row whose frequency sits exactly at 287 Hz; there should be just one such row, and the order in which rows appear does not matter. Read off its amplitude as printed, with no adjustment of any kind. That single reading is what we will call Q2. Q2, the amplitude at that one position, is 1.89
